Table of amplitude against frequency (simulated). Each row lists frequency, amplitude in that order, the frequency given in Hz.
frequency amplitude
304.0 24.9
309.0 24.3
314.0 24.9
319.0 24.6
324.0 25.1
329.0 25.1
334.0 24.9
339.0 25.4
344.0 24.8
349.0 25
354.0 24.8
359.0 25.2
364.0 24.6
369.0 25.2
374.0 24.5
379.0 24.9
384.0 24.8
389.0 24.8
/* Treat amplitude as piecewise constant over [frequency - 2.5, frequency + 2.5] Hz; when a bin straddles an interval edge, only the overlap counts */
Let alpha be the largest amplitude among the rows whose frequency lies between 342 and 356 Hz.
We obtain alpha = 25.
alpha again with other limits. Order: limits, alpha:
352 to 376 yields 25.2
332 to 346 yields 25.4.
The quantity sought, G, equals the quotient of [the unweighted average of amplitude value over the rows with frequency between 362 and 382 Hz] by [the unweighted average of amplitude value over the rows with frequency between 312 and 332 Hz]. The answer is 0.99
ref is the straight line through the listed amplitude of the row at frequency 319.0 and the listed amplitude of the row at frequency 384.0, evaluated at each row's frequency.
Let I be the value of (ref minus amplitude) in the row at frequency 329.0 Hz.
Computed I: -0.5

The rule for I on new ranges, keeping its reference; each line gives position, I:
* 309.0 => 0.3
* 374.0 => 0.3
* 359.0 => -0.5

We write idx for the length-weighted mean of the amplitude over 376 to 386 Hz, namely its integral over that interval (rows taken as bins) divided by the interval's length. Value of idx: 24.8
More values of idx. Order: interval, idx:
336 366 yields 25.0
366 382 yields 24.9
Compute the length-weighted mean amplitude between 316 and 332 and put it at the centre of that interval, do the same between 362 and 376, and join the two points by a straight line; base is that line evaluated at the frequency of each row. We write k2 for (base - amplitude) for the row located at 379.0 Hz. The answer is -0.2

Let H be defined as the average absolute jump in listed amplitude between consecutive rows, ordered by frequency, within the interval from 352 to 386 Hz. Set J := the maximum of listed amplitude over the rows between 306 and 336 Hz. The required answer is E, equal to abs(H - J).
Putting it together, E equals 24.6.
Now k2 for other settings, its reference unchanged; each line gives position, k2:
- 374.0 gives 0.3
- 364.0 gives 0.2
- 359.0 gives -0.4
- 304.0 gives 0.1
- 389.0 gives -0.1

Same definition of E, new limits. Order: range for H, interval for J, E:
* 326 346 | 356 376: 24.8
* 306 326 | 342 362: 24.7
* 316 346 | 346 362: 24.8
